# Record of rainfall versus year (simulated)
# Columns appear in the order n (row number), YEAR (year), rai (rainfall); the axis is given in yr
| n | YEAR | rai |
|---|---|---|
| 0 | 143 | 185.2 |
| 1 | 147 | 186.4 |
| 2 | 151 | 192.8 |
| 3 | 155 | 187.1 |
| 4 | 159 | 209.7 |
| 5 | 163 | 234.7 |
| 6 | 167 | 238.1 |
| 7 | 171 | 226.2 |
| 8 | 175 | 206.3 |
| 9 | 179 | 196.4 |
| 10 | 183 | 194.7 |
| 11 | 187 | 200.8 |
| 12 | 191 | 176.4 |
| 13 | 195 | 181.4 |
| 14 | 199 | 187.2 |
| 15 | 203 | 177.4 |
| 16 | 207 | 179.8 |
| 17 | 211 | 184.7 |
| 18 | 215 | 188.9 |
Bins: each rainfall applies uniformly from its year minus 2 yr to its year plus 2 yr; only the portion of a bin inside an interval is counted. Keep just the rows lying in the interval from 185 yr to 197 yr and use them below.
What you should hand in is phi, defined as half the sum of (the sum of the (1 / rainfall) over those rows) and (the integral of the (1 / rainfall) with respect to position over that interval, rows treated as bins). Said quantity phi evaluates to 0.040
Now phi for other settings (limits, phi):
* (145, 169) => 0.073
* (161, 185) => 0.070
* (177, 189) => 0.038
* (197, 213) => 0.055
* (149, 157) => 0.026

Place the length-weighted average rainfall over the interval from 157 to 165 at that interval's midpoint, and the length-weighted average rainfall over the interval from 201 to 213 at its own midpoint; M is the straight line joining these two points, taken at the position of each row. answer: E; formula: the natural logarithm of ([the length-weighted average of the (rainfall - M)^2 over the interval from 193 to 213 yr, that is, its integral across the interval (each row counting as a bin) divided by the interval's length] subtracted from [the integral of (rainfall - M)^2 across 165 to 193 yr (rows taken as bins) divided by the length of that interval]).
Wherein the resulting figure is 4.8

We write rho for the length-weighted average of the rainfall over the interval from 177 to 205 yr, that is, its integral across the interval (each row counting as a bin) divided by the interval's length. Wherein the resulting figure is 188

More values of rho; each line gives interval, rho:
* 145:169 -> 208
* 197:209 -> 181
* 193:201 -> 184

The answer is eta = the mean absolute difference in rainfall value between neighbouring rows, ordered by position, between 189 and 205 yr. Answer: 7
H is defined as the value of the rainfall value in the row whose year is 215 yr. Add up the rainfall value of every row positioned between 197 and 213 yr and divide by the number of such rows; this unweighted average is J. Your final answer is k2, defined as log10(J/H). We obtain -0.016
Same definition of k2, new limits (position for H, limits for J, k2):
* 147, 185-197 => 0.000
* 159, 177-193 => -0.038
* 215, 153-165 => 0.047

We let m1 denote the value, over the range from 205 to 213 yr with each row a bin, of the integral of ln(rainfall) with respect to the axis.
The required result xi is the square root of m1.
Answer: 6.45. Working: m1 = 41.6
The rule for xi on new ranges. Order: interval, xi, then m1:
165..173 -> 6.60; 43.6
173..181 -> 6.51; 42.4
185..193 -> 6.47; 41.9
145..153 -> 6.48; 42.0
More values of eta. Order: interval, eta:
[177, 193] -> 11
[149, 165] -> 18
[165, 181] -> 14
